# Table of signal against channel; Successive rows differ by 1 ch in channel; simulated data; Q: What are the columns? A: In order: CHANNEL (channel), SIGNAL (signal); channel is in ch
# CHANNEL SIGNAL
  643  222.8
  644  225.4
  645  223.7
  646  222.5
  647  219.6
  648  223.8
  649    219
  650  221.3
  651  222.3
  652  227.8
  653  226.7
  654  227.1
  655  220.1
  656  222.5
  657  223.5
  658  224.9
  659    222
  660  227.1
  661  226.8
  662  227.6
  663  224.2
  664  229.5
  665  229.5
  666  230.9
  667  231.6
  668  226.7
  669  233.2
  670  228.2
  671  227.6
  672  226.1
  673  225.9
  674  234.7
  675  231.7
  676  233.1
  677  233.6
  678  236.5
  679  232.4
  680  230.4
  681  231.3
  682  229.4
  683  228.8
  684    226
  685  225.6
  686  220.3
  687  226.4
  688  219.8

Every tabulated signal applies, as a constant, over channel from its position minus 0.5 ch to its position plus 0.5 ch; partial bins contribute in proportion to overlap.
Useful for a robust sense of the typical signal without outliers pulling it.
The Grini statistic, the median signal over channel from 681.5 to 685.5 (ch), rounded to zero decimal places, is 227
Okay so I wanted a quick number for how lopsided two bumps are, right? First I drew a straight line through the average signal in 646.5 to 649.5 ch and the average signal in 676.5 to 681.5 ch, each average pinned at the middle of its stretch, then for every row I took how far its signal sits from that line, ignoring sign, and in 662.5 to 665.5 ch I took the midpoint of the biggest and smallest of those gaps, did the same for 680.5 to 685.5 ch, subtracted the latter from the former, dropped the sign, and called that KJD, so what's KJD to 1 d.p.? 3.7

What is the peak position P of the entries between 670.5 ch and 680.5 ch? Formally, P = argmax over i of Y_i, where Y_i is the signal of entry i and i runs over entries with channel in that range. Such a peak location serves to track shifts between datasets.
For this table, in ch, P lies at 678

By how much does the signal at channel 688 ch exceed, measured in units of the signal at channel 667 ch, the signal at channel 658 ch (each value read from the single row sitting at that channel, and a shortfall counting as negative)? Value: -0.02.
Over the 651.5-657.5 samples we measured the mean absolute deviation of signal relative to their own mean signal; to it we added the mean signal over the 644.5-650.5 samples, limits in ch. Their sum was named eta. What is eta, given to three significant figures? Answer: 224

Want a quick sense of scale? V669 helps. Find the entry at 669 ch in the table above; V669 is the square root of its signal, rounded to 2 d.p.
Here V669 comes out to 15.27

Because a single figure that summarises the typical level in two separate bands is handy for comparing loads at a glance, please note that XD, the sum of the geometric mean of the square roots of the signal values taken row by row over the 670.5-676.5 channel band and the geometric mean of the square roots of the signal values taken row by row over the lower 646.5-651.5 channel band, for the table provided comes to 30.0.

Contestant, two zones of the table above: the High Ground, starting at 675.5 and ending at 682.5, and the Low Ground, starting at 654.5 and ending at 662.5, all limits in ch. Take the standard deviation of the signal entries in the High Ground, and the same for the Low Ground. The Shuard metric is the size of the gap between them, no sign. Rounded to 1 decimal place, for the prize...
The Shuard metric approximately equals 0.4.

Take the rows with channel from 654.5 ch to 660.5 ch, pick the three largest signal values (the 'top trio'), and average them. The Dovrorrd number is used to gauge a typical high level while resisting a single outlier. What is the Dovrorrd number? 225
